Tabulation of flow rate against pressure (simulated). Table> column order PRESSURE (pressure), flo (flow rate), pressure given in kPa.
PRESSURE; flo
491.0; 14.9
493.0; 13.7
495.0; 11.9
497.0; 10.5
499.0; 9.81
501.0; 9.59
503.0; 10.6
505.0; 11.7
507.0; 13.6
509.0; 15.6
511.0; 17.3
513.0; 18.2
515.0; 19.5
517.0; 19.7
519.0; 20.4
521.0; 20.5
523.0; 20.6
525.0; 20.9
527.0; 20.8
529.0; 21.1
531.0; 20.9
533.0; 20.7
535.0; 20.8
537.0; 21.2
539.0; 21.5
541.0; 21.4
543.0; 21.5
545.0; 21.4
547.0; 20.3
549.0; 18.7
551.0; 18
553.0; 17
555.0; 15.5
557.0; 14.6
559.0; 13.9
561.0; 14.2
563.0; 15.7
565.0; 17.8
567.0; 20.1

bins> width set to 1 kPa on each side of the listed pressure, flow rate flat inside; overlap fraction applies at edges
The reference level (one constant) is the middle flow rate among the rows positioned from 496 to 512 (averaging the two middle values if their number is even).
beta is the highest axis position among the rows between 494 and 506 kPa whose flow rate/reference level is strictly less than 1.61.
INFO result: 505.0 kPa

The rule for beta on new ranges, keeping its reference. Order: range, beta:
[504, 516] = 511.0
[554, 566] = 565.0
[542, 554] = 553.0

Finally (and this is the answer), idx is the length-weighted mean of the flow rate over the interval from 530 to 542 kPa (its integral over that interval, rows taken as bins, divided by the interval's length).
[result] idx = 21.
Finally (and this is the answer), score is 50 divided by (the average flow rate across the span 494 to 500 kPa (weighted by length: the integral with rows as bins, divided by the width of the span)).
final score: 4.66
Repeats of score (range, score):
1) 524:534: 2.39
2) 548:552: 2.72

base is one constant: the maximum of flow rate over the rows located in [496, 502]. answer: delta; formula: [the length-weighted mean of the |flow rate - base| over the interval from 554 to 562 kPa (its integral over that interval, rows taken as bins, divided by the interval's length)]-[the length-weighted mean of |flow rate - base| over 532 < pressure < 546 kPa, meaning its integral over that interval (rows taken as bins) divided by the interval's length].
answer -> -7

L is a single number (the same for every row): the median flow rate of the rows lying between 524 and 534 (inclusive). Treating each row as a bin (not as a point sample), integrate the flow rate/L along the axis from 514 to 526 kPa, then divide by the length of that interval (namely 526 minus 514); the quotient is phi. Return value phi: 0.97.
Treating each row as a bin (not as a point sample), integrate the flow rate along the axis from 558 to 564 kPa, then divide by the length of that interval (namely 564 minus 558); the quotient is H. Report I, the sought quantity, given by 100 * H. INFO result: 1460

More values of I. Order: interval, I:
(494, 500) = 1074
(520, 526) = 2067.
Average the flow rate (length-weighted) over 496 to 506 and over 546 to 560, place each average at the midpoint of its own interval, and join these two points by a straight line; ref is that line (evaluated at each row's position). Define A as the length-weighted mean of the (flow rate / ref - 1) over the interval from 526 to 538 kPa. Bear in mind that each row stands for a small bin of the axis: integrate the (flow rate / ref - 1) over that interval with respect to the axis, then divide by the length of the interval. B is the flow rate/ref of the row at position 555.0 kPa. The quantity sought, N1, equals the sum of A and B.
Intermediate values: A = 0.47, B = 0.9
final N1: 1.4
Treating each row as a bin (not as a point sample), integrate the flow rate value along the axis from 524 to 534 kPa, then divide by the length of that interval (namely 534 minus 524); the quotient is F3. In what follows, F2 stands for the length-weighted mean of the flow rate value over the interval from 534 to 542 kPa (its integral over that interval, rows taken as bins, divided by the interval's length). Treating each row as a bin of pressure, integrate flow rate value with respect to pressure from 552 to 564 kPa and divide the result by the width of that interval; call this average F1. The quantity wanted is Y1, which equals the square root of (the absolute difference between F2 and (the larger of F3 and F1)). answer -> 0.59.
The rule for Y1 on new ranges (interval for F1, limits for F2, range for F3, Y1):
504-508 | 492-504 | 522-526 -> 3.12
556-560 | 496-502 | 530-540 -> 3.32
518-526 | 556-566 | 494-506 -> 2.32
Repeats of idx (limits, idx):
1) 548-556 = 17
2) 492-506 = 11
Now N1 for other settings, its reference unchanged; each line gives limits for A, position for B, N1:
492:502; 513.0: 1.6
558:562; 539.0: 1.2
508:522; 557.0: 1.4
